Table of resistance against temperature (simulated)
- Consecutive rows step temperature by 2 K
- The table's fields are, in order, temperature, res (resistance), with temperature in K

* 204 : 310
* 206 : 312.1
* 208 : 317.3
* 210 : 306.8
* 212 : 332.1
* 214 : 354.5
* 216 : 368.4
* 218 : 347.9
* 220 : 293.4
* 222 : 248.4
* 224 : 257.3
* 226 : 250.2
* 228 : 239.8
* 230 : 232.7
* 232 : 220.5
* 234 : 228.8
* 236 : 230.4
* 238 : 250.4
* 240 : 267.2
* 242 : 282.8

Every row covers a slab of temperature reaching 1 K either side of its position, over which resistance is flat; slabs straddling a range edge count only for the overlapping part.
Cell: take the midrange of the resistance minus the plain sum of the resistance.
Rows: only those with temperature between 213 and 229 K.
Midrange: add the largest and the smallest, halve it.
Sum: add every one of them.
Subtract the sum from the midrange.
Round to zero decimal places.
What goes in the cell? -2056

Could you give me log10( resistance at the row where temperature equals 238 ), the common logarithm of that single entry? 2.40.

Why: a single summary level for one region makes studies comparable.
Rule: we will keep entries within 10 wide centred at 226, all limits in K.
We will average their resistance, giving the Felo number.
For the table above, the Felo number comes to 246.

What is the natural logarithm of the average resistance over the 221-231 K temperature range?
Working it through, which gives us 5.50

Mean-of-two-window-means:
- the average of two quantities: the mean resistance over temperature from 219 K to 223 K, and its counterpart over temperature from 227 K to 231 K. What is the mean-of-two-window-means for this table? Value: 254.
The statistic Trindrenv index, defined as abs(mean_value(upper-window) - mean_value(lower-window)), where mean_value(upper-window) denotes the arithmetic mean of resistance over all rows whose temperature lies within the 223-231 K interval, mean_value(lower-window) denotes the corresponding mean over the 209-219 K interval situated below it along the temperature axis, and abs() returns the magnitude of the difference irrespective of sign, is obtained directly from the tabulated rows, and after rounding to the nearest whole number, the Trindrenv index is 97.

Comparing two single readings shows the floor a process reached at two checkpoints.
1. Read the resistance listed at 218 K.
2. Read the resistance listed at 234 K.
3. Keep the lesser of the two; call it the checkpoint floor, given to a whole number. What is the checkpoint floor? 229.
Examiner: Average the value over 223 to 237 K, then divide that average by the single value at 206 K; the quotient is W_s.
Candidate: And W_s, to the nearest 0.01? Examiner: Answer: 0.76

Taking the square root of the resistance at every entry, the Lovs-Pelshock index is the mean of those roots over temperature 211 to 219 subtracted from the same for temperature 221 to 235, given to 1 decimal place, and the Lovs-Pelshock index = -3.2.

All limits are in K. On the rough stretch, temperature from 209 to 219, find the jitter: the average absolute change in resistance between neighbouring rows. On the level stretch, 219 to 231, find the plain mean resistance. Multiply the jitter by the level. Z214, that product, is 5206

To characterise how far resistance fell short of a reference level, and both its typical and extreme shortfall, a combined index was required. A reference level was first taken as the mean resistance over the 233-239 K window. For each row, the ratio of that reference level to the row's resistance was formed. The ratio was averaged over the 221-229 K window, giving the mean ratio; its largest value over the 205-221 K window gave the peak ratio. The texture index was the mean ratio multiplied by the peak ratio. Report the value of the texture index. 0.77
